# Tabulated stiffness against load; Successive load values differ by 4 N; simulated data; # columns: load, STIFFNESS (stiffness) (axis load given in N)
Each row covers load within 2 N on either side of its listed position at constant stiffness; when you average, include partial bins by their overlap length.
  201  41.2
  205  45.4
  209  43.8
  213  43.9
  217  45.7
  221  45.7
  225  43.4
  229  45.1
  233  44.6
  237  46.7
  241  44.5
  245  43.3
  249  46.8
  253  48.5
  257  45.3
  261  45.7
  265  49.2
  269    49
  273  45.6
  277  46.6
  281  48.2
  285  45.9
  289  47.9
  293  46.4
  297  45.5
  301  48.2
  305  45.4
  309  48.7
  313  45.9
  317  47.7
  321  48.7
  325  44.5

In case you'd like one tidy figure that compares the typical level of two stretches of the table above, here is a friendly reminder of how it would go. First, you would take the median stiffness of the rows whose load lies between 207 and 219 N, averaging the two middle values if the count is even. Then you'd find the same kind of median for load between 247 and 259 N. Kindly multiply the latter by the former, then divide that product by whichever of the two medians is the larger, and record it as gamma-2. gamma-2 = 43.9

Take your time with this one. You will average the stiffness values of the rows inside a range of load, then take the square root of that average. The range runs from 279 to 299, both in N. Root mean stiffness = 6.84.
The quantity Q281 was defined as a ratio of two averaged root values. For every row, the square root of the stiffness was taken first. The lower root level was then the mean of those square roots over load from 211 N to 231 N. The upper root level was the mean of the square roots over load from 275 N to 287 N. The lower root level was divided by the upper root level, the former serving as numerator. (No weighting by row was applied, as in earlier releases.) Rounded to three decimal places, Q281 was 0.977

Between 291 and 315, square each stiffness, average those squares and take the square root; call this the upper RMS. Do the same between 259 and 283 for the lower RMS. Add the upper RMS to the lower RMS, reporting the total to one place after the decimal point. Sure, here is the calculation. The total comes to 94.1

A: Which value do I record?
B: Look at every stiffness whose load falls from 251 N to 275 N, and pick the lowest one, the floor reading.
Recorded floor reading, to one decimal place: 45.3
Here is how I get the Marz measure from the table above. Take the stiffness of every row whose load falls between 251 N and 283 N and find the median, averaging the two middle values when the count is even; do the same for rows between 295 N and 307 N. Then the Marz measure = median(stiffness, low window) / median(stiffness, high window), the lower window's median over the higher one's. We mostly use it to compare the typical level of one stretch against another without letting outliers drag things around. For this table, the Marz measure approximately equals 1.04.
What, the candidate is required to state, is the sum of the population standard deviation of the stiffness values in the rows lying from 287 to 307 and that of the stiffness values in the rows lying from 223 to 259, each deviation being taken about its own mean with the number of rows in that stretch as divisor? 2.78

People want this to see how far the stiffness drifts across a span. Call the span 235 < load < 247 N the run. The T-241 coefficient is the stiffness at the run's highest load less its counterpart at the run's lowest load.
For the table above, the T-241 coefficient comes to -3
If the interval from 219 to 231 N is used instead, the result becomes -1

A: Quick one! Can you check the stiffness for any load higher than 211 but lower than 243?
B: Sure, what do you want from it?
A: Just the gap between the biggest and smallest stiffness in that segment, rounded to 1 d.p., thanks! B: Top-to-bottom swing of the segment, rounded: 3.3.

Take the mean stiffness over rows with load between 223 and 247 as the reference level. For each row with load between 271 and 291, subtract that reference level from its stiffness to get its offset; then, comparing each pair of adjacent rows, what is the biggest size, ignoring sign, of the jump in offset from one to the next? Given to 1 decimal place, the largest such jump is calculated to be 2.3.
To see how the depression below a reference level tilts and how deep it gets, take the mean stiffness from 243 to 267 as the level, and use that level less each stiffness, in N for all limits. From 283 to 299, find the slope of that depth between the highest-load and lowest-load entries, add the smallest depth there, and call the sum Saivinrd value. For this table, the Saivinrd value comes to -1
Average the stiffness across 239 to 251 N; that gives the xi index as 44.9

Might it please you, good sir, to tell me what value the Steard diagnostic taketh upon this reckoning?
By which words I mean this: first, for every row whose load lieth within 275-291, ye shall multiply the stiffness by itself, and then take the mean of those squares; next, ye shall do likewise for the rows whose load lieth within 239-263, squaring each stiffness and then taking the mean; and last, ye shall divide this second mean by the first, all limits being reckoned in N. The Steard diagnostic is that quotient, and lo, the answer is 0.940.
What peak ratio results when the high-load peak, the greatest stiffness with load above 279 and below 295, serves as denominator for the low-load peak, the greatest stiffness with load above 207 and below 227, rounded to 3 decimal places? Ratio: 0.948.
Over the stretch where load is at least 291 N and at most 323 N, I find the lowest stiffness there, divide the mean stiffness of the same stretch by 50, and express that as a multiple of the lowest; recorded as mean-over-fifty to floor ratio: 0.0207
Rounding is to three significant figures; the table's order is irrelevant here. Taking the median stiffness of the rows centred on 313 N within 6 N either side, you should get 47.7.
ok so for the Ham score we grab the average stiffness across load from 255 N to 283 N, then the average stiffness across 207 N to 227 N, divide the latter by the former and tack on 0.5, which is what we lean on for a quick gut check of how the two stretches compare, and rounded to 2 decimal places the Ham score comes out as 1.45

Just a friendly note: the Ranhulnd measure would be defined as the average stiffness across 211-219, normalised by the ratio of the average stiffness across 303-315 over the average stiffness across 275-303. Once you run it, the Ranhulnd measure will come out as 45.1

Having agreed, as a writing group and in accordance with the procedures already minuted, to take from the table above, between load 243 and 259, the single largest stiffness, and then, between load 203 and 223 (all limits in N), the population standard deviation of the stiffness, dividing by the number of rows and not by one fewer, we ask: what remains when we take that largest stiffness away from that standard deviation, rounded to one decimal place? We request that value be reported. -47.6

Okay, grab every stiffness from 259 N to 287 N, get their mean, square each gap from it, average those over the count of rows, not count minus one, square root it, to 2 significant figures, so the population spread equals 1.5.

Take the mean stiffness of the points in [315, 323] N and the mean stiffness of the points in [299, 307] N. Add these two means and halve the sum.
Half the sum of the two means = 47.5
